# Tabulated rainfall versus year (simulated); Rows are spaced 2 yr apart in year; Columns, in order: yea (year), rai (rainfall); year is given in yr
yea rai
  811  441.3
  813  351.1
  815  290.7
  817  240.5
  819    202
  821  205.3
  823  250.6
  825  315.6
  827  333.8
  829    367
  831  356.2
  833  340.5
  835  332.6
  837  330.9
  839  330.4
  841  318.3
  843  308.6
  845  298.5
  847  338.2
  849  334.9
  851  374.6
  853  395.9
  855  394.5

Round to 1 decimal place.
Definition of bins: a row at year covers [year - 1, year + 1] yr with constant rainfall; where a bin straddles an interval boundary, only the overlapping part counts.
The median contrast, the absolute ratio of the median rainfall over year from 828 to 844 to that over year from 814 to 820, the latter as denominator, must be 1.4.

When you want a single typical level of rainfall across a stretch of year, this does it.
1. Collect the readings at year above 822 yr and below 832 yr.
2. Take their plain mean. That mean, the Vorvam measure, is 325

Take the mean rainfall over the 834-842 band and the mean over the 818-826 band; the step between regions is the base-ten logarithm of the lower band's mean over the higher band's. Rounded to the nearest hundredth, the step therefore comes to -0.13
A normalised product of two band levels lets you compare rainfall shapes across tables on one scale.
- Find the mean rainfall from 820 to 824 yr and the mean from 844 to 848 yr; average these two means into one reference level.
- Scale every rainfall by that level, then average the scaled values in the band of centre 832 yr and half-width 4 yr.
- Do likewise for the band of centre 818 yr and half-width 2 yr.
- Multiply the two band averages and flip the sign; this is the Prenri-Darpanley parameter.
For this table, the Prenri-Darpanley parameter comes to -1.0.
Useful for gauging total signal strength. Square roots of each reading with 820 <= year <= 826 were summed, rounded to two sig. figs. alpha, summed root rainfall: 48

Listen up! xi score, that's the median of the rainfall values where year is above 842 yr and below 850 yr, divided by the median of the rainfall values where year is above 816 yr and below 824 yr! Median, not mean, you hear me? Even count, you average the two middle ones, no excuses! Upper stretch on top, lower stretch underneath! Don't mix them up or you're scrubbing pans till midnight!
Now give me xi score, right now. 1.44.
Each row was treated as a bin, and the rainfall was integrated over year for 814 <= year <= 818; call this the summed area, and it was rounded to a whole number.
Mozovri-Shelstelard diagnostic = 1062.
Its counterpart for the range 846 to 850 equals 1346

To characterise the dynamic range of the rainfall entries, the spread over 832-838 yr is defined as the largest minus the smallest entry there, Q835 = 10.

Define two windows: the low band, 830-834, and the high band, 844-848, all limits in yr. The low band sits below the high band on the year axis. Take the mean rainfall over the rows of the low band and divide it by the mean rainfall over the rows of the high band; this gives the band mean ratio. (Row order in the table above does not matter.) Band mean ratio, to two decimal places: 1.09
